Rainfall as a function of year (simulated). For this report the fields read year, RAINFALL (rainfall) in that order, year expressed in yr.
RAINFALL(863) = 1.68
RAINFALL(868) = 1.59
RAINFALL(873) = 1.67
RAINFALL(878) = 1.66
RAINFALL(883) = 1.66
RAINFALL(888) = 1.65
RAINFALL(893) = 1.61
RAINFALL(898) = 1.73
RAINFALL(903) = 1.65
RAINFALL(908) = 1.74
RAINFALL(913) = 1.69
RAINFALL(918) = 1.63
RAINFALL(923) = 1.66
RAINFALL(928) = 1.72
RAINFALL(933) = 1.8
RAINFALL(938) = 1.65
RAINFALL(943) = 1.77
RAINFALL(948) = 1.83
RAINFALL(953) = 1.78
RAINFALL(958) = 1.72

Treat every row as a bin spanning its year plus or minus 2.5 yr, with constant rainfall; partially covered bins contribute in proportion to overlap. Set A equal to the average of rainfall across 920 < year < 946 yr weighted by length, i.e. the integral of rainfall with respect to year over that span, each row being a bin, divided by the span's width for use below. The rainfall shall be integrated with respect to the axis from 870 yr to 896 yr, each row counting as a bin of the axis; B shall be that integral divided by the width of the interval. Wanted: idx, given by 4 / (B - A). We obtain -57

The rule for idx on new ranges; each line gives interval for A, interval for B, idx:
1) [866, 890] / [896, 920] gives 97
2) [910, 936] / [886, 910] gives -163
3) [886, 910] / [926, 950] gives 51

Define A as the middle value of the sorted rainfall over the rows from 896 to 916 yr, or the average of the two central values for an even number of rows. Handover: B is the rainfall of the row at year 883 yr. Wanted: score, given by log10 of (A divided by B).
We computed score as 0.013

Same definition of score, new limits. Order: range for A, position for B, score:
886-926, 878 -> -0.001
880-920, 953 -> -0.032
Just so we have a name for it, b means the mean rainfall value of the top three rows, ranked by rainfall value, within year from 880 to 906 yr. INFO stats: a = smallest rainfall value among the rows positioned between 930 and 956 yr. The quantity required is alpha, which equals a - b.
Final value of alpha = -0.03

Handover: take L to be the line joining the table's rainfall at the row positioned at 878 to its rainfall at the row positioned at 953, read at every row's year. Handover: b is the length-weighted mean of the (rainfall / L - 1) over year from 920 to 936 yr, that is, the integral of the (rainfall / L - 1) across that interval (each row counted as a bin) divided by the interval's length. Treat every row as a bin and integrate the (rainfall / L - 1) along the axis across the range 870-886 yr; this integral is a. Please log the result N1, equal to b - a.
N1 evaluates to -0.02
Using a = 0.0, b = -0.0109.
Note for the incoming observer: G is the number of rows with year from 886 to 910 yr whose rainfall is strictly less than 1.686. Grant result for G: 3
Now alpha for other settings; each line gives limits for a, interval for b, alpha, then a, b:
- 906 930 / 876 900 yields -0.05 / 1.63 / 1.68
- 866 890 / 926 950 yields -0.21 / 1.59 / 1.80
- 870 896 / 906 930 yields -0.11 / 1.61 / 1.72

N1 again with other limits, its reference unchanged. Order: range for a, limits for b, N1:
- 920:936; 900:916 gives 0.16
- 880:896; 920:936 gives 0.30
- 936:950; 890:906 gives 0.09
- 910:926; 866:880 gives 0.55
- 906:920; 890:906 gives 0.22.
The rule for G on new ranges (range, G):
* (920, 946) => 2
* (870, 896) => 5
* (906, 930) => 2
